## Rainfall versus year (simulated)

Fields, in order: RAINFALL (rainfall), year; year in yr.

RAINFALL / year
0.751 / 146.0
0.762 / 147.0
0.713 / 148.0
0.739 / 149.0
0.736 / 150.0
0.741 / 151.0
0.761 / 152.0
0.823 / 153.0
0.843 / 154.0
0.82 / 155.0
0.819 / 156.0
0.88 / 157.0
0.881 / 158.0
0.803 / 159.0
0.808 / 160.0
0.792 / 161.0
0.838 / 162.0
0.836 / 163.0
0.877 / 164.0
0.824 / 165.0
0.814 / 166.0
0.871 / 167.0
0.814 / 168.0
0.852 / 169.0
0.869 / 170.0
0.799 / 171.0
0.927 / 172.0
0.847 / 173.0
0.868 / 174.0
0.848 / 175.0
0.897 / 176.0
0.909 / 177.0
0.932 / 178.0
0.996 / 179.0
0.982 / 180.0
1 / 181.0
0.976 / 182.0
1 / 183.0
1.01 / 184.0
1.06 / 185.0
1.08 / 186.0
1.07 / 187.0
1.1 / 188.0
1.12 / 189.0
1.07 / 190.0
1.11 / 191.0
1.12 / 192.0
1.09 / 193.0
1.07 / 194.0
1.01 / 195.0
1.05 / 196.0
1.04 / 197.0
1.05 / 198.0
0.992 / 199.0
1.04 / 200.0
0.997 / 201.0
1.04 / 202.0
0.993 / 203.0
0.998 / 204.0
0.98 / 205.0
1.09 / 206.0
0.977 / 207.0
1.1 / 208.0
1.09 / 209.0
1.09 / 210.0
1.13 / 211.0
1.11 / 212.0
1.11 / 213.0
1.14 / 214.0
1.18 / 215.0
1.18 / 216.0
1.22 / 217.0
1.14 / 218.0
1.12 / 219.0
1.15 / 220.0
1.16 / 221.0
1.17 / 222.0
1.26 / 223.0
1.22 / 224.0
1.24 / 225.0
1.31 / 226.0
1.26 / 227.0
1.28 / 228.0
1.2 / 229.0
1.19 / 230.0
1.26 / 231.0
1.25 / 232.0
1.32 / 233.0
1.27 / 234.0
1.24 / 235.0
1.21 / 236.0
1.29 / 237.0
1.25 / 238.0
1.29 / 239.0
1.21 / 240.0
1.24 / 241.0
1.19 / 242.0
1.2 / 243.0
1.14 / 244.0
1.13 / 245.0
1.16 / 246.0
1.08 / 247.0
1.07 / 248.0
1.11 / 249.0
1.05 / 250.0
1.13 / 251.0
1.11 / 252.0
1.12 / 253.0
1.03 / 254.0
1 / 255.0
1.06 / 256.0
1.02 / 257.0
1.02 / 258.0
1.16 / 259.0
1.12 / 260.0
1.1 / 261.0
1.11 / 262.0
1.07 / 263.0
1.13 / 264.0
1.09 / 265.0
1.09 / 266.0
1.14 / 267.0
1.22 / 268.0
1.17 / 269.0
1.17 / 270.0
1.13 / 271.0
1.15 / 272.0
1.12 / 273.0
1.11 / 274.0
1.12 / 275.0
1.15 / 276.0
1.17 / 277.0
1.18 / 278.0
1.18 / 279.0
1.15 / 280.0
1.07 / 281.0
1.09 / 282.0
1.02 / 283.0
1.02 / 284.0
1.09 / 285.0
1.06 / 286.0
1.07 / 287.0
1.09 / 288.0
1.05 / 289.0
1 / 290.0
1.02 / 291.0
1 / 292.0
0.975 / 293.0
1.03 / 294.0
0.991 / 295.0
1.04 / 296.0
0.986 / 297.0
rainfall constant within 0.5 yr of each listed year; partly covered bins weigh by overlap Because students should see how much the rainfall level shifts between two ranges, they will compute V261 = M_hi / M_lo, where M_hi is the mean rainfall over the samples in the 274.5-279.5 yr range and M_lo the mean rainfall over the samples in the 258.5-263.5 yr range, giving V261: 1.04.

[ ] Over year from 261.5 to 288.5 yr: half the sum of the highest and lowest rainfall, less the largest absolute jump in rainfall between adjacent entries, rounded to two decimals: 1.04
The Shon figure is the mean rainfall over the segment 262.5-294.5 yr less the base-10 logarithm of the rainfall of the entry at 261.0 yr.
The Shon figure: 1.06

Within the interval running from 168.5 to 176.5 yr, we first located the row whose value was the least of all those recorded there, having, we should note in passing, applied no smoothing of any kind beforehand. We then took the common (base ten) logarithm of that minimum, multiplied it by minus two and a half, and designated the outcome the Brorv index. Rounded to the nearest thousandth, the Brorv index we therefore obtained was 0.244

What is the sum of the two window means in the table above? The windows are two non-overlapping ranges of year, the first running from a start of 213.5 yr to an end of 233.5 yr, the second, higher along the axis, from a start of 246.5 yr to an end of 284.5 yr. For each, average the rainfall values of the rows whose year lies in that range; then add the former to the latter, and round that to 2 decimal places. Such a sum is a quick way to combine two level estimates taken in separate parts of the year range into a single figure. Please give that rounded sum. 2.32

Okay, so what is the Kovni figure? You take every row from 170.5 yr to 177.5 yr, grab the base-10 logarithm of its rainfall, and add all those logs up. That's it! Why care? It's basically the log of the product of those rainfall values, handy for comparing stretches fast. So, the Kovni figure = -0.4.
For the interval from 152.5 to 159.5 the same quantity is -0.5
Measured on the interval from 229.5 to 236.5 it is 0.7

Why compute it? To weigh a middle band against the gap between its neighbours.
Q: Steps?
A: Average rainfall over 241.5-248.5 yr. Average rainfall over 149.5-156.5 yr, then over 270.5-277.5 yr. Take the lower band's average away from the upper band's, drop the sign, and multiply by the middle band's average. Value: 0.39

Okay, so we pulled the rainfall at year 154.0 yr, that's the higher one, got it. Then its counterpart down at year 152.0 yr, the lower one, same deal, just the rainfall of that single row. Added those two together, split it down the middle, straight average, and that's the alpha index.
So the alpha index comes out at 0.80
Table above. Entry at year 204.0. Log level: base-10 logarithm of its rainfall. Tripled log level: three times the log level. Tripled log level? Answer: 0.0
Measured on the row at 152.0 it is -0.4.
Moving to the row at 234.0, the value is 0.3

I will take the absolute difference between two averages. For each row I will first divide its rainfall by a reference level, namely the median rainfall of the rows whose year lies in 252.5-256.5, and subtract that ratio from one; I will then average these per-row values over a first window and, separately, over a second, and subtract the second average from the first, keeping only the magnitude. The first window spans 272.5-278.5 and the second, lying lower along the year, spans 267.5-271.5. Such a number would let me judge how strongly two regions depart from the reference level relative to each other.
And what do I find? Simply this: 0.030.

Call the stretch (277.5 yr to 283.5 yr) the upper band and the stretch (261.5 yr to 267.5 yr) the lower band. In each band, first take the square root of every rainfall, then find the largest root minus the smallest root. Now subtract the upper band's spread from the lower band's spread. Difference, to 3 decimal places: -0.043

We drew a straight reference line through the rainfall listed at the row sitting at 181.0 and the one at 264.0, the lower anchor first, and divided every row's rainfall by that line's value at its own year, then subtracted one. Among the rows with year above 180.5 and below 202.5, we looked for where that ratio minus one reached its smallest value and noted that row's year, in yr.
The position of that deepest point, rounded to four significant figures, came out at 199.0 yr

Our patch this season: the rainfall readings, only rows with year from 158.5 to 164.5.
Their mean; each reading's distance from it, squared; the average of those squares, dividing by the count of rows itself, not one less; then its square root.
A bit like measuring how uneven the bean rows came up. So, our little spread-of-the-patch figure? 0.0284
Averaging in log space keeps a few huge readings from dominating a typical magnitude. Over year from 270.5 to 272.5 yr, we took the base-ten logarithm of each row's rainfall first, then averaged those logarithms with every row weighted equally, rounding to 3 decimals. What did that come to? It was 0.057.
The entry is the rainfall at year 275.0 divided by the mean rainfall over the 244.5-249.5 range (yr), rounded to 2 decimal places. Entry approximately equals 1.01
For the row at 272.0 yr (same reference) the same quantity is 1.04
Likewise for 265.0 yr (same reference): 0.98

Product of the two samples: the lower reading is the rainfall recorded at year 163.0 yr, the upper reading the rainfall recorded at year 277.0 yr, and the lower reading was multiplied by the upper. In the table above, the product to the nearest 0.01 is 0.98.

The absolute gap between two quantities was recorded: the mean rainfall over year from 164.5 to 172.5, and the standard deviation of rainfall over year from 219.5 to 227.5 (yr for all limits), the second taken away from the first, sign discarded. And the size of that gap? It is 0.79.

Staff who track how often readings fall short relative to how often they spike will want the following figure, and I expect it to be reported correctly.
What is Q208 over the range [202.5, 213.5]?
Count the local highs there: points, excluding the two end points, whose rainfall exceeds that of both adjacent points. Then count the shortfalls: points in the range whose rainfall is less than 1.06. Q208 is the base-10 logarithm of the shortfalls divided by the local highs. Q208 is 0.0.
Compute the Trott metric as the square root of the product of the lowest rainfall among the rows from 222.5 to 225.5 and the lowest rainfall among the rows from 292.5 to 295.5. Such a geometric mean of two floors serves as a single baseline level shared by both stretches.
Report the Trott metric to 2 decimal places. 1.09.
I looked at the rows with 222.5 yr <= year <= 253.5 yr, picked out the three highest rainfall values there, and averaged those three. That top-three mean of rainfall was 1.31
